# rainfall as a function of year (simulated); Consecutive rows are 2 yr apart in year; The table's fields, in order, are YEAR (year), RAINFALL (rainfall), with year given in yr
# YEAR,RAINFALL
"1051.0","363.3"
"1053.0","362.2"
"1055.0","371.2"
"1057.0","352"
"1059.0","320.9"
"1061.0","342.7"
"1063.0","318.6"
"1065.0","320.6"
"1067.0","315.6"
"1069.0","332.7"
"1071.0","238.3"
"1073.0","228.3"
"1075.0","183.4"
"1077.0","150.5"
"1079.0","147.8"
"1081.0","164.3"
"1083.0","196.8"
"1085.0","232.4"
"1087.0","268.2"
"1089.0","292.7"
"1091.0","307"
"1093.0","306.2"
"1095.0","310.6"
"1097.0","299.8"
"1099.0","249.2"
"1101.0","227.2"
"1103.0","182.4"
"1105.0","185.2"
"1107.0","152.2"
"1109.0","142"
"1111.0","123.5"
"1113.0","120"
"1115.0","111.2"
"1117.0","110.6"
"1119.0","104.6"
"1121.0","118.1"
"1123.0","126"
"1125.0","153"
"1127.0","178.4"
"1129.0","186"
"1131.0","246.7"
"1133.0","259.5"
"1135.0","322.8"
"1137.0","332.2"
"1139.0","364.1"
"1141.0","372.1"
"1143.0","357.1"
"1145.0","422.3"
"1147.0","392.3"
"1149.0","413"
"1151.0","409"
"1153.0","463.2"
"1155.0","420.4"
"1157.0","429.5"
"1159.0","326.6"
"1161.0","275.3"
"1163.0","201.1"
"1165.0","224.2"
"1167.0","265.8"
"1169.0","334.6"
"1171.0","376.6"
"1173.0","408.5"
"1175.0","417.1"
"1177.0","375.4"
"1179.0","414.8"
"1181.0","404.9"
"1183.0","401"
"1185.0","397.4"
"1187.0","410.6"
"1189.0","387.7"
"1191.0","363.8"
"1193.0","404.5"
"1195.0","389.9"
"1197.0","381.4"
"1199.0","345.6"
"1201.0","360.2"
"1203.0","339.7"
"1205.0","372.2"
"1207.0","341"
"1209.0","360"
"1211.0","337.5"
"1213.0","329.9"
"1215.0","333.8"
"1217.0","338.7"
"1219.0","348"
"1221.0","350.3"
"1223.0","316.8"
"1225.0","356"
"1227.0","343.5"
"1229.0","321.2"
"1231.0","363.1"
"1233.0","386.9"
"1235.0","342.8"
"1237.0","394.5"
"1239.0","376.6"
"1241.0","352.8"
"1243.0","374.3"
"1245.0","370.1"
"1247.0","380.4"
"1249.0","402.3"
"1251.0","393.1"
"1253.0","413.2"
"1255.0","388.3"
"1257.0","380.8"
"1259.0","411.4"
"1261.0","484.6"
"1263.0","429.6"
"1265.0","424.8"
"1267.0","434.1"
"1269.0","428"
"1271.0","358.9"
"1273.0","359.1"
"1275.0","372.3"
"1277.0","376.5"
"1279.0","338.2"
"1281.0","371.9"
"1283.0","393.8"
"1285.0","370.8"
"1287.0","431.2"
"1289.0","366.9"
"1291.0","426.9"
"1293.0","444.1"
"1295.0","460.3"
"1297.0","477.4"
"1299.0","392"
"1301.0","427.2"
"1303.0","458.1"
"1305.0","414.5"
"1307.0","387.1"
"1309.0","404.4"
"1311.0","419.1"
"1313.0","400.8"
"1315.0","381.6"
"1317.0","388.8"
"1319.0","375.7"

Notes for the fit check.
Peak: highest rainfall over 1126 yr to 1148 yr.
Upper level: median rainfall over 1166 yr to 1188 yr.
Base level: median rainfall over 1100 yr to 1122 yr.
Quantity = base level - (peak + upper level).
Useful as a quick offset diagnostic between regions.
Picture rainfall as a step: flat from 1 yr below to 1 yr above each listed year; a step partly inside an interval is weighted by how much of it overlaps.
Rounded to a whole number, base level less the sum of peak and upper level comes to -700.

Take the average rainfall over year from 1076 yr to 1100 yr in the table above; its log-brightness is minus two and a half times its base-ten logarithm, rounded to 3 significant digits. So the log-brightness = -5.97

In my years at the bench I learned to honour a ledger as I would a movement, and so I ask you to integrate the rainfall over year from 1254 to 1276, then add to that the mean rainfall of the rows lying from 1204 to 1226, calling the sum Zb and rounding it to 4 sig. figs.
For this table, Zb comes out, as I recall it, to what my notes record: 9288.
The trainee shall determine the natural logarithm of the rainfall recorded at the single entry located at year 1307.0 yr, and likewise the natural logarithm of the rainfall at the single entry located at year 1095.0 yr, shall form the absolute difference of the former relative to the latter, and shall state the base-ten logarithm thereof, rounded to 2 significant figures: -0.66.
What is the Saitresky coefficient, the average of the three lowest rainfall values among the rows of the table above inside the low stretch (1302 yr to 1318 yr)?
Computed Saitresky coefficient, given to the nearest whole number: 386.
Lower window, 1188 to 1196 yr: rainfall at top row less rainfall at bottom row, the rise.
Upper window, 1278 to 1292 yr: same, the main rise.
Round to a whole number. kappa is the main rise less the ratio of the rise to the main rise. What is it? 89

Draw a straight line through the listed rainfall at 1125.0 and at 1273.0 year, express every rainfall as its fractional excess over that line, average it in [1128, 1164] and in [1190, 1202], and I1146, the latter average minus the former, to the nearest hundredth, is -0.40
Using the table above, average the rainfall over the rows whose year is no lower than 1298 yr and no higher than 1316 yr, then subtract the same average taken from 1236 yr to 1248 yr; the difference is 35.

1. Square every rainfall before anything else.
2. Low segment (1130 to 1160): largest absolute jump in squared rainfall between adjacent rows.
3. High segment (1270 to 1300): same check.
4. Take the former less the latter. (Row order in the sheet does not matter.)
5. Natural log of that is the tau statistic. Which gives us 8.2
